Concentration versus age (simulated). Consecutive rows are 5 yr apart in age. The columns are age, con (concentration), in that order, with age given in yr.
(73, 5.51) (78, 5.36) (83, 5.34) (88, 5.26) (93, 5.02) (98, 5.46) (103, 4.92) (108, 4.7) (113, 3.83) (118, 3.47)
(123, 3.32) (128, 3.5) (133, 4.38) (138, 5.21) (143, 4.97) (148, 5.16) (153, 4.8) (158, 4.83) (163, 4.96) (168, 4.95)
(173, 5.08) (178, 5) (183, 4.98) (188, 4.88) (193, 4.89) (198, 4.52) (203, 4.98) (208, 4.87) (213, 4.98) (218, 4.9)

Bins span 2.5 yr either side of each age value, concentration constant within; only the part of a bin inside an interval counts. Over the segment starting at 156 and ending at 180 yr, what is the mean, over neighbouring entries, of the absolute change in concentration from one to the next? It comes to 0.1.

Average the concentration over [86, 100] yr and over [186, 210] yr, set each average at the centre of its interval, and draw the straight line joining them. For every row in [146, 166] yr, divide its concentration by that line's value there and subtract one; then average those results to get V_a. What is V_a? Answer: -0.012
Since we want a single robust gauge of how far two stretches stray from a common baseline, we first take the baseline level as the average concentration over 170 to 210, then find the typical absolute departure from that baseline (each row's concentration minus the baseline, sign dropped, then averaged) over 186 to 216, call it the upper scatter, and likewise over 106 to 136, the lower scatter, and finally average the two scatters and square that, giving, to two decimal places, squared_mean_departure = 0.32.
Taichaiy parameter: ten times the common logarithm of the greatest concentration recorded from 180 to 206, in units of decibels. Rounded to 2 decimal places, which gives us 6.97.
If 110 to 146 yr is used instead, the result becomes 7.17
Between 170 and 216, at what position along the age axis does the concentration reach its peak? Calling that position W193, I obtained 173 yr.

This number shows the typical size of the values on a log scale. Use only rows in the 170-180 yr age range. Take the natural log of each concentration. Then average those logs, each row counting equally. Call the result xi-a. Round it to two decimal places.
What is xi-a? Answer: 1.62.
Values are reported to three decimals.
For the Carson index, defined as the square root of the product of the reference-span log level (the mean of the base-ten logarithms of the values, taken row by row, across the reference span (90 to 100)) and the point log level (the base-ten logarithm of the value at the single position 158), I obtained 0.701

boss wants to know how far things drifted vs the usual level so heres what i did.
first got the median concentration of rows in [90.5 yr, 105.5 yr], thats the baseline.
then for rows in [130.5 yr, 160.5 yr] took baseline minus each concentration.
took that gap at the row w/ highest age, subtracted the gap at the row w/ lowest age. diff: -0.45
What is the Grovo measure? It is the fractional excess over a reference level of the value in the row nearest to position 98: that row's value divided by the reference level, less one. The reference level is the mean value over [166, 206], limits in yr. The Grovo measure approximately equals 0.112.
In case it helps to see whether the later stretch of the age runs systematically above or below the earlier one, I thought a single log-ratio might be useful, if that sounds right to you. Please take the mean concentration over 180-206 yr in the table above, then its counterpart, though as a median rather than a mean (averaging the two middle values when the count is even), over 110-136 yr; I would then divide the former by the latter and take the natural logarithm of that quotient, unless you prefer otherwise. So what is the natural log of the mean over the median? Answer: 0.33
